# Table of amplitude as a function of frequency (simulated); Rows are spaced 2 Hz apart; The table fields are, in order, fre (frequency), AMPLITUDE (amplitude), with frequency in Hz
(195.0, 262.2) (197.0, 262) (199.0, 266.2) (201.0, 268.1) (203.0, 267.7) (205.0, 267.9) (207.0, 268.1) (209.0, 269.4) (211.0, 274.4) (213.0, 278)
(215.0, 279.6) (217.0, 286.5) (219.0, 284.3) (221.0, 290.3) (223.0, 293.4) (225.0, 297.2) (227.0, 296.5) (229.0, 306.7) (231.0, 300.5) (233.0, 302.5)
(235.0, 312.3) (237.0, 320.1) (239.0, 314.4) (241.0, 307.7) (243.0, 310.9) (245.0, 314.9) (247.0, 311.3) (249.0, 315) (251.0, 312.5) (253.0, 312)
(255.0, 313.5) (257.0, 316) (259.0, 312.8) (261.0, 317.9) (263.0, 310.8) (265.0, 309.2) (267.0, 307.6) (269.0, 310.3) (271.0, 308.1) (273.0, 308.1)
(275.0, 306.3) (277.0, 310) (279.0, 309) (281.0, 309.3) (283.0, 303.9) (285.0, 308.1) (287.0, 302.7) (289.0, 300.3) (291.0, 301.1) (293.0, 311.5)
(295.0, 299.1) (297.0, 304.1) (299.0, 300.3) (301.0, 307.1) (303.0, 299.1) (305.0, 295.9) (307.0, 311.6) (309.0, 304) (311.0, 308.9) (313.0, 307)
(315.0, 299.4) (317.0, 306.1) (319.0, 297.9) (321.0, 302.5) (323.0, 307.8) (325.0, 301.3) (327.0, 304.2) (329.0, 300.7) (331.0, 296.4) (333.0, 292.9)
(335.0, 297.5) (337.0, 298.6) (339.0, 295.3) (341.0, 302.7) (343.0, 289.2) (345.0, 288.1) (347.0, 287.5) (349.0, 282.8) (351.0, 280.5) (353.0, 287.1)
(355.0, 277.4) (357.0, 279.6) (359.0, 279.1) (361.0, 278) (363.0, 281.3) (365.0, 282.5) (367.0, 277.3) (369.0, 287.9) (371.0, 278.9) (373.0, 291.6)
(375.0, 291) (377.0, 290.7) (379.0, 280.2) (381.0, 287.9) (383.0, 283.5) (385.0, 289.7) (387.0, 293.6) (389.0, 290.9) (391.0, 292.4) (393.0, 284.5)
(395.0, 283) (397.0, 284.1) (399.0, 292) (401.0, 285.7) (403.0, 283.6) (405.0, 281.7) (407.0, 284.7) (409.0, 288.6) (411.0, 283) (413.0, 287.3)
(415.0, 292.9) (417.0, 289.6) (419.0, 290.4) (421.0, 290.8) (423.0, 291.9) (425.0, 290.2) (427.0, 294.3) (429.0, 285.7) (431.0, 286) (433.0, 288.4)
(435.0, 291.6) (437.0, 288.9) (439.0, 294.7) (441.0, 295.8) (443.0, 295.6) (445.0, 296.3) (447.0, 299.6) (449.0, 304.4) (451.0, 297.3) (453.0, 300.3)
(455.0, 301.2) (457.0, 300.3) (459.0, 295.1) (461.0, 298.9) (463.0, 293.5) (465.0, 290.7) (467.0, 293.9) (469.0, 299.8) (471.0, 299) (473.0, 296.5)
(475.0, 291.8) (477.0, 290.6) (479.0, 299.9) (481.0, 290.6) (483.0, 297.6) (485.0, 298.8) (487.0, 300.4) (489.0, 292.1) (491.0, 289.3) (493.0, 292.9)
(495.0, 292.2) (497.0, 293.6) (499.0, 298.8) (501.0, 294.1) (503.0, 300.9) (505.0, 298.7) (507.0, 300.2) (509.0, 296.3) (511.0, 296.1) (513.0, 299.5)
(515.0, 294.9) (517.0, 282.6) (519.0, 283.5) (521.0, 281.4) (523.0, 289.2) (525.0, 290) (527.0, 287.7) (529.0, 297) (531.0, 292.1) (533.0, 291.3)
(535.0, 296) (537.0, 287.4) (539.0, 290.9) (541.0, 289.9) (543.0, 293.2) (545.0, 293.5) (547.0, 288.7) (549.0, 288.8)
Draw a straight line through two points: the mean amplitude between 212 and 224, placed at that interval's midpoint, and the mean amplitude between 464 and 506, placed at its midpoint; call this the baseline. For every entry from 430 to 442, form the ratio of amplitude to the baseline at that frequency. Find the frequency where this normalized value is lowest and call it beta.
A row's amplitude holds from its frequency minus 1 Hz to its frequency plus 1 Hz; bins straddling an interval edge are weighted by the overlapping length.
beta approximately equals 431.0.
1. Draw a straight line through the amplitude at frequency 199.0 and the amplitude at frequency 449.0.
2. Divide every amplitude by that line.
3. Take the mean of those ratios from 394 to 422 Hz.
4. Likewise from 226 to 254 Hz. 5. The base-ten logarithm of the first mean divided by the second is -0.072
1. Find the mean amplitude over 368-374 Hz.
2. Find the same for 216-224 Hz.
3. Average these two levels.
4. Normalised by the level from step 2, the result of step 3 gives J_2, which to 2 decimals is 1.00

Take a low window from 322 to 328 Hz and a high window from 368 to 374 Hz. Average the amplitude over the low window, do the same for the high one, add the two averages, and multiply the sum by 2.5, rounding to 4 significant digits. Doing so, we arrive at 1476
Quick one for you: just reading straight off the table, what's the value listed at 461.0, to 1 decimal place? 298.9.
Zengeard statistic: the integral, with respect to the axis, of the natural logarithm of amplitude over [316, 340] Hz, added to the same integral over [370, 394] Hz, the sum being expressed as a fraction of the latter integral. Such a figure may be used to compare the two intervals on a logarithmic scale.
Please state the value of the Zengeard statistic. 2.01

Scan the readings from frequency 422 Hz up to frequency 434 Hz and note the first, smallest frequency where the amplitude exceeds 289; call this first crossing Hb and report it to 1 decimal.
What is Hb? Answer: 423.0 Hz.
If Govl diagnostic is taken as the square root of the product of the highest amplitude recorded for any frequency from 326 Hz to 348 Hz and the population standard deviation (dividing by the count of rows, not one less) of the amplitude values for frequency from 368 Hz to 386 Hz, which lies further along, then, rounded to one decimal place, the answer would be 37.1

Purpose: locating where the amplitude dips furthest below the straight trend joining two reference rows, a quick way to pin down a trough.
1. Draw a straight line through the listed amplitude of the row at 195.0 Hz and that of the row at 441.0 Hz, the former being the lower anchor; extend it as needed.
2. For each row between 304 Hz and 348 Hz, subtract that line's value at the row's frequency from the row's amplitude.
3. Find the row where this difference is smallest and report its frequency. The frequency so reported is 347.0 Hz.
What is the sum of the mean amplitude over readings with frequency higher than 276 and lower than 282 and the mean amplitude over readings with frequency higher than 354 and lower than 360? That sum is 588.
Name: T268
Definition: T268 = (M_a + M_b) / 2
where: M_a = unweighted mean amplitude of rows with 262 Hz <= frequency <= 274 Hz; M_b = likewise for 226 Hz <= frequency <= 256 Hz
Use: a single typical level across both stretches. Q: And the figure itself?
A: 310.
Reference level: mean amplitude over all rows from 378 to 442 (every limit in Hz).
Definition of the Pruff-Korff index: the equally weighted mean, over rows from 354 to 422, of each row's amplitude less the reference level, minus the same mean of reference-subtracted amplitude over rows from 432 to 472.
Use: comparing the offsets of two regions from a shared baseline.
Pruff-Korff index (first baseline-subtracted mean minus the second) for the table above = -11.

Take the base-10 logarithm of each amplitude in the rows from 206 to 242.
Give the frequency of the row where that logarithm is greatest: 237.0 Hz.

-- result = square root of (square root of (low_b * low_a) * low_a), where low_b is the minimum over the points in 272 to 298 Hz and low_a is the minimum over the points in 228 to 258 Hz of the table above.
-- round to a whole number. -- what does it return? 300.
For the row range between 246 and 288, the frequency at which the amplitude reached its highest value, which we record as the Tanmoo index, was 261.0 Hz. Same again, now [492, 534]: 503.0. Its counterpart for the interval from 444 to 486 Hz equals 449.0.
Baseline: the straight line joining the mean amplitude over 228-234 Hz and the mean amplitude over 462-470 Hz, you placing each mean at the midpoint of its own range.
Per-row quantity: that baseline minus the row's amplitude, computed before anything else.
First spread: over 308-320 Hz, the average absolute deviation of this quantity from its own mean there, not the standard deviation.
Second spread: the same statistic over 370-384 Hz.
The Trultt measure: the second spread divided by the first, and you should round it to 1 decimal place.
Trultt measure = 1.3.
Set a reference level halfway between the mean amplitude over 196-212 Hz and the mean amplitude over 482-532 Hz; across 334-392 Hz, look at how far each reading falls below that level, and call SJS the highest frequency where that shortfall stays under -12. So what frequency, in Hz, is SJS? 387.0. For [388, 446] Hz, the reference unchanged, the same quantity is 445.0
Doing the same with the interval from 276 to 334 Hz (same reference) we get 333.0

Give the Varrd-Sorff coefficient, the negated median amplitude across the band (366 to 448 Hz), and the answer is -290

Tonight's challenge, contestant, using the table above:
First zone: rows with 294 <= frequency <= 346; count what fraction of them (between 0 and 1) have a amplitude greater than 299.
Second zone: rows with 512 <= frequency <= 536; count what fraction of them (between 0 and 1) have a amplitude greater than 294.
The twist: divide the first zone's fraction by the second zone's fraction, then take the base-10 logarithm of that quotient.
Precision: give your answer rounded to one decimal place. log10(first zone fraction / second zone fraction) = 0.3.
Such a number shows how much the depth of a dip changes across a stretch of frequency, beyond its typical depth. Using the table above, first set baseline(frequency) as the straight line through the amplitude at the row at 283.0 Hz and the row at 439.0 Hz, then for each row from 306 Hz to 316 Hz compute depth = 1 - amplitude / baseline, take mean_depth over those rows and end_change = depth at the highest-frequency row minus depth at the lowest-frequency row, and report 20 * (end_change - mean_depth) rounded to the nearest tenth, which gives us 1.0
